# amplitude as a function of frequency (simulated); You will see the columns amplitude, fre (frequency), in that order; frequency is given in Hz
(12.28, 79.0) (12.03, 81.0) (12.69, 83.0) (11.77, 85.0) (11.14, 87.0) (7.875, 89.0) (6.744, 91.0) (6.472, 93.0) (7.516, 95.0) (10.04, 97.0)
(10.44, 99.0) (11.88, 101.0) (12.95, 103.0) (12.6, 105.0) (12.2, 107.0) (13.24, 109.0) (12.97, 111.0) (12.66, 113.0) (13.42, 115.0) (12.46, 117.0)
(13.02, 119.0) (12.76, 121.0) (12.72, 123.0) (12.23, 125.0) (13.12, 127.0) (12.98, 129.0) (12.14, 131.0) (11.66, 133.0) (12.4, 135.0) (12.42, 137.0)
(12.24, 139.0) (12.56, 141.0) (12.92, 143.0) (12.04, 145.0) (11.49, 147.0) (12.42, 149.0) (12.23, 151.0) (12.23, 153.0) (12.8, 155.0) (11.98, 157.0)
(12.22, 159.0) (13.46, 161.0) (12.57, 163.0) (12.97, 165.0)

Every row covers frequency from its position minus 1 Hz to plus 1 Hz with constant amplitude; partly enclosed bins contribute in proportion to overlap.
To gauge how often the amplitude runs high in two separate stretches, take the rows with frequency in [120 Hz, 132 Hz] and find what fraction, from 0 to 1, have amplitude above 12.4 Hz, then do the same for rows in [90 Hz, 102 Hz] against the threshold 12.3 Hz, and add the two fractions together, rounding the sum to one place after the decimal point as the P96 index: 0.7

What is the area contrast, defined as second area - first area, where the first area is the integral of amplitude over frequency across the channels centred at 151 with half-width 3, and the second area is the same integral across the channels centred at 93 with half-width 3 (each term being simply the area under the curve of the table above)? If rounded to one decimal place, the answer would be -32.3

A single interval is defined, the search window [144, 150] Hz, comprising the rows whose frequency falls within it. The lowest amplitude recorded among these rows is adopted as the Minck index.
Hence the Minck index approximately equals 11.49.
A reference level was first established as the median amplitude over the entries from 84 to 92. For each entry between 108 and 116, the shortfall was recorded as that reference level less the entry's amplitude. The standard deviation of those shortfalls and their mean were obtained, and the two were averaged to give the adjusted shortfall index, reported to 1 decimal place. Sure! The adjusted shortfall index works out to -1.6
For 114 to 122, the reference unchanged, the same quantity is -1.5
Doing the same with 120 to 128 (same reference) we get -1.4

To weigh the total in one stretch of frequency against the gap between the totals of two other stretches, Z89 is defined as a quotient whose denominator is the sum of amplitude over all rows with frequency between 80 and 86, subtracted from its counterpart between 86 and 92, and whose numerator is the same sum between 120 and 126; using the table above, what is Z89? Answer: -4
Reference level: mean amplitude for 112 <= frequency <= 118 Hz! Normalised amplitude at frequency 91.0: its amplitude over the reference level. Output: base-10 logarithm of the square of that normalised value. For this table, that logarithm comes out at -0.56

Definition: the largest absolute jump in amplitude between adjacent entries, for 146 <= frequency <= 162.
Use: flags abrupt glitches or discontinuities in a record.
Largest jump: 1.2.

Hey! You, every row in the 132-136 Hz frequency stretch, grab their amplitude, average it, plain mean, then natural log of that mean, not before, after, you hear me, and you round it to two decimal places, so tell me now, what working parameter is 2.49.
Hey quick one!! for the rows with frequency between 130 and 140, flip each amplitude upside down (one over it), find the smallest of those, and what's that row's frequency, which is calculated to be 137.0 Hz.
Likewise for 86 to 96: 87.0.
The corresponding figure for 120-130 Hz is 127.0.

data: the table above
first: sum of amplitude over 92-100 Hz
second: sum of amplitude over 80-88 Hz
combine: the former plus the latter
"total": 82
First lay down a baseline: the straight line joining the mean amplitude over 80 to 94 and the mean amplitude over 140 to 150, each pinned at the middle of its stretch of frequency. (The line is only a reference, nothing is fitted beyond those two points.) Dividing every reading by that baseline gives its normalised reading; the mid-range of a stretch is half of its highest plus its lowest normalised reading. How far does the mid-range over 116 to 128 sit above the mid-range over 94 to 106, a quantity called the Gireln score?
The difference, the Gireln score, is 0.13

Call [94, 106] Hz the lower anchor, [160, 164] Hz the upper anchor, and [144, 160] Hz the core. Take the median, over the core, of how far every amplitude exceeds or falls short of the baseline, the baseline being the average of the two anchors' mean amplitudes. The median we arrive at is 0.3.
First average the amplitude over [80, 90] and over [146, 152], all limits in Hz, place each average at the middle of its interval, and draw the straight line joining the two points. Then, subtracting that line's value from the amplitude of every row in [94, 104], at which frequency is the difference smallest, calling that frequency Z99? 95.0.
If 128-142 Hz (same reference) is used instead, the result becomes 133.0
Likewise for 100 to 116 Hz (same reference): 101.0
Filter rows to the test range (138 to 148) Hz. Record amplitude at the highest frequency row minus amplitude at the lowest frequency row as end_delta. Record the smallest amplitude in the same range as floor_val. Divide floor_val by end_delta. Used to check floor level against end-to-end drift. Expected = -15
